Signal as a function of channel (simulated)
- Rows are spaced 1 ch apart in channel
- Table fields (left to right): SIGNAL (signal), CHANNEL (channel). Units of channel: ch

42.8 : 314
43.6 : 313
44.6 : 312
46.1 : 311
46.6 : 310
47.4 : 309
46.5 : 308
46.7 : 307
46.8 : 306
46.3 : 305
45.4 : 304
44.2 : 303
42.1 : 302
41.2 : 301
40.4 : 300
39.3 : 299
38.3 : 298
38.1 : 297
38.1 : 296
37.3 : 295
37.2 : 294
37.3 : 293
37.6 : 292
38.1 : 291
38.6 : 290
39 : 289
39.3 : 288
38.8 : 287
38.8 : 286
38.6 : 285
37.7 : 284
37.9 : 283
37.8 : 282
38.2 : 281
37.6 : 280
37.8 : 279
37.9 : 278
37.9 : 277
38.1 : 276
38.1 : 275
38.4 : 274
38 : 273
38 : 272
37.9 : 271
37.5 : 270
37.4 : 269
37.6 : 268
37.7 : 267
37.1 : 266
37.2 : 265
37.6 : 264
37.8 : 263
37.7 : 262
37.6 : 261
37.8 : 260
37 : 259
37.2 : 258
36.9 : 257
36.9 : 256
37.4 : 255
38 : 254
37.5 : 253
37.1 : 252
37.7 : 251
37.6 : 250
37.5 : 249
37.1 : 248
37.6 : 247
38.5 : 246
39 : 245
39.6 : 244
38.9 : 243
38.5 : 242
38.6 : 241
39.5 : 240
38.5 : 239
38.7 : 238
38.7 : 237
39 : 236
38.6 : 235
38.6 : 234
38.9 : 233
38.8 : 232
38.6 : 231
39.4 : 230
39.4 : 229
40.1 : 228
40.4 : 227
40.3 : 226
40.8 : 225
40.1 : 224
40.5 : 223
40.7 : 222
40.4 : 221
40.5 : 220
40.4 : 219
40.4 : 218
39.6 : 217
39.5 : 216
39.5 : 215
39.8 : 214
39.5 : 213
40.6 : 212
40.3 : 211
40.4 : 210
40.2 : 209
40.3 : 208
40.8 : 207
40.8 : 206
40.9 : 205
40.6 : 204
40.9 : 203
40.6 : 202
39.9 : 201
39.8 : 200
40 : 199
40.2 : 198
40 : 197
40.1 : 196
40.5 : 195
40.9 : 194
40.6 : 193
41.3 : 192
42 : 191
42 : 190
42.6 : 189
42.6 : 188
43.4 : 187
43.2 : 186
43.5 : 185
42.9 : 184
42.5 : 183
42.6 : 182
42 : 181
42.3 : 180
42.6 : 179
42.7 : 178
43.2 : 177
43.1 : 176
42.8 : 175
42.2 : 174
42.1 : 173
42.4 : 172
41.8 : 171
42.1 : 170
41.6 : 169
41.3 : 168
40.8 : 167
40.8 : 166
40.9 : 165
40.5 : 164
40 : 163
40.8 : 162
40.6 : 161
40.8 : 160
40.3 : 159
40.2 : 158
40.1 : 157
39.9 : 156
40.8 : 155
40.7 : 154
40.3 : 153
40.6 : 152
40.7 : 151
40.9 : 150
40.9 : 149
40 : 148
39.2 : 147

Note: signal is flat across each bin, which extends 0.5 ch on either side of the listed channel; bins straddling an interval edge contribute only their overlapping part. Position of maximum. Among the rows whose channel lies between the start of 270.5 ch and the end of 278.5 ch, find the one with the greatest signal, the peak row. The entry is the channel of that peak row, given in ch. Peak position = 274 ch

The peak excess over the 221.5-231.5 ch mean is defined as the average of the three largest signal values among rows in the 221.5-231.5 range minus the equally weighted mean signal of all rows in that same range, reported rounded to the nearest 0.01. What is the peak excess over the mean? 0.64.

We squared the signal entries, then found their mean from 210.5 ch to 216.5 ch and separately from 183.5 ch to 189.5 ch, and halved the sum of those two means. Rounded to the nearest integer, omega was 1721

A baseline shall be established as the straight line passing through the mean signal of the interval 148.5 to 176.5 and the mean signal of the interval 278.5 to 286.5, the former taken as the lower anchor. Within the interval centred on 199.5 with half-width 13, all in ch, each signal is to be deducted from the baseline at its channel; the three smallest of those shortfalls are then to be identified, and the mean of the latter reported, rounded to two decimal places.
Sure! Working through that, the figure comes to -2.44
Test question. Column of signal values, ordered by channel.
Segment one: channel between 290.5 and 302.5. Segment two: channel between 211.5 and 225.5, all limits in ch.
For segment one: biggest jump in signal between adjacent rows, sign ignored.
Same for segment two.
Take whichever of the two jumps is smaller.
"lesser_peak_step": 1.1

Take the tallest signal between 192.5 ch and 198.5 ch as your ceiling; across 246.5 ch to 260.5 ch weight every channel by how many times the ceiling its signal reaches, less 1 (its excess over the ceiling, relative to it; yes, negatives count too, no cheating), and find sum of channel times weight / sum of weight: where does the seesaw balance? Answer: 253.6 ch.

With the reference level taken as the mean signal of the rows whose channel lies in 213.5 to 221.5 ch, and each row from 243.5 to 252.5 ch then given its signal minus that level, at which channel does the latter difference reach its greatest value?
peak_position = 244 ch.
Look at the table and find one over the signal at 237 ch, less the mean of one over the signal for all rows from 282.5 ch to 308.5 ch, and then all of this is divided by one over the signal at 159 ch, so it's 0.04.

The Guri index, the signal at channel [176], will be 43.1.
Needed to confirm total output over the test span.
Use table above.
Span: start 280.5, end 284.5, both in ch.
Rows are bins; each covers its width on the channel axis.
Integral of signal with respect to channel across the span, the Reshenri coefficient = 152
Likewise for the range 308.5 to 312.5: 185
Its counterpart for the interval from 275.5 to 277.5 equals 76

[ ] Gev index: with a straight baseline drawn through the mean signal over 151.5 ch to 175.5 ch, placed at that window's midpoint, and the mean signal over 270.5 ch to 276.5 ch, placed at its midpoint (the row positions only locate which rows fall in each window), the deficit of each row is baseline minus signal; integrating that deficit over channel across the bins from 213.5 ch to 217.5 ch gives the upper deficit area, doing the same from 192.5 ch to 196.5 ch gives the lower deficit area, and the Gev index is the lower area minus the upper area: -1.5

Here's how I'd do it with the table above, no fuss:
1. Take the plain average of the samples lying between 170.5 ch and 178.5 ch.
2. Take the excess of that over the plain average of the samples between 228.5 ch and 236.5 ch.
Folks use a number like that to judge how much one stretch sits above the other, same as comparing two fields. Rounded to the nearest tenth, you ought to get 3.6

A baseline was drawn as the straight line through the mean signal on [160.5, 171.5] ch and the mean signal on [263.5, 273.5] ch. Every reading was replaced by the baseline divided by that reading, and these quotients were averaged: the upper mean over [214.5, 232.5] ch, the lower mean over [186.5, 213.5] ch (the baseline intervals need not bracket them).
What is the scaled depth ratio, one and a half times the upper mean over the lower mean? 1.50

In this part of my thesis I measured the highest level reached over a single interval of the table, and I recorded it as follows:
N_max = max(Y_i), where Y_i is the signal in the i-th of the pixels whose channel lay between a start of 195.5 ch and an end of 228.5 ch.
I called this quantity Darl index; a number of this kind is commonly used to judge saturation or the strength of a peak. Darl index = 40.9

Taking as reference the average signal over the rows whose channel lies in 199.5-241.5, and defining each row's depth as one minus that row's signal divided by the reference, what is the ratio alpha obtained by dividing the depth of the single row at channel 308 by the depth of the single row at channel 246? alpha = -4.9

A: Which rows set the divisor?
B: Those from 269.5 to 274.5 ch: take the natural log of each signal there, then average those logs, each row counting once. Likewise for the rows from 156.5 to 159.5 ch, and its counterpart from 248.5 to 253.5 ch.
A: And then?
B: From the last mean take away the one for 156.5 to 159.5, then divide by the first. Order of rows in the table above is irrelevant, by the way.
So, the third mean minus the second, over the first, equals -0.019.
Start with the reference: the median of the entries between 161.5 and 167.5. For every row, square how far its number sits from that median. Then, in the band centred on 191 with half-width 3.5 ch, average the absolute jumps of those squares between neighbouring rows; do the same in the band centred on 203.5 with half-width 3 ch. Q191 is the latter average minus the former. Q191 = -0.4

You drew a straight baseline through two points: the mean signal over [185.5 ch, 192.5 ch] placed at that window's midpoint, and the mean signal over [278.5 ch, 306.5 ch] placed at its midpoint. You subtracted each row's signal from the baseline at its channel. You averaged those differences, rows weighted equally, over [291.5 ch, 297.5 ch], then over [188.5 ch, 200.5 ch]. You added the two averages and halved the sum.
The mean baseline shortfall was 1.7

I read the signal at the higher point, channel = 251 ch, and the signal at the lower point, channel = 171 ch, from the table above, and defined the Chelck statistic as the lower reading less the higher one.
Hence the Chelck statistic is 4.1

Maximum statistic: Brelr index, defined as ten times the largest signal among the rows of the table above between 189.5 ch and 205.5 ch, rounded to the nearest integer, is 420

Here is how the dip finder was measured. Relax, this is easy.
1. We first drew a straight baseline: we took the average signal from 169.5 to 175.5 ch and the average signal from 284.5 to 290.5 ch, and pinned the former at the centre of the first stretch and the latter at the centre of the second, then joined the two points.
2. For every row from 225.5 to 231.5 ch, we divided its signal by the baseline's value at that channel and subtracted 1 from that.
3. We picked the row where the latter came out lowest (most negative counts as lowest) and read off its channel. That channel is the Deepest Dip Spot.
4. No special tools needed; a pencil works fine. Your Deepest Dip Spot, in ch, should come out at 231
